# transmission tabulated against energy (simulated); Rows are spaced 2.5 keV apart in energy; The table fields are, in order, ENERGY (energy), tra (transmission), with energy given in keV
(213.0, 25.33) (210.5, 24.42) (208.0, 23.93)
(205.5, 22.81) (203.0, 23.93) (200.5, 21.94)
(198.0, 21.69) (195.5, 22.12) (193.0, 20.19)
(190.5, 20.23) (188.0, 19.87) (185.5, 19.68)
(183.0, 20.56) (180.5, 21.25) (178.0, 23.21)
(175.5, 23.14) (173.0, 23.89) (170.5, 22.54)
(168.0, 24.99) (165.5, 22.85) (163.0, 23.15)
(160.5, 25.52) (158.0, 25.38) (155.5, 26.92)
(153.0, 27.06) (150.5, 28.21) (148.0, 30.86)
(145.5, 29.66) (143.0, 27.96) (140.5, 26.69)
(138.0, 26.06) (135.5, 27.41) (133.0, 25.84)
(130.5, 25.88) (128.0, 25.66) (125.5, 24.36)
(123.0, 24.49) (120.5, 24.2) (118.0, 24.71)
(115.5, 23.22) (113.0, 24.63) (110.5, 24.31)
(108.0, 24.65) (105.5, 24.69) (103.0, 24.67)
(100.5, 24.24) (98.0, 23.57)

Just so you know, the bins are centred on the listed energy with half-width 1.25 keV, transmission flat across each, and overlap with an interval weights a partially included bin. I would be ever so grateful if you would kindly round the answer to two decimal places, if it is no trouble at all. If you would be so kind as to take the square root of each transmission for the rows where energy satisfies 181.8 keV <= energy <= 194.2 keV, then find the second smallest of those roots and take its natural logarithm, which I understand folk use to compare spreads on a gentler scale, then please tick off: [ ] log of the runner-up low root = 1.49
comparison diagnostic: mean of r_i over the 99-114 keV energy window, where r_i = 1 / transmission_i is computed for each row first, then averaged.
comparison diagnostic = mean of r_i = 0.041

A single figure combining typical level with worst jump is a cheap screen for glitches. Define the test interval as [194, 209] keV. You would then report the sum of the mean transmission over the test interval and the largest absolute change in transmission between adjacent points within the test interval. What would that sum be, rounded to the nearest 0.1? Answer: 24.7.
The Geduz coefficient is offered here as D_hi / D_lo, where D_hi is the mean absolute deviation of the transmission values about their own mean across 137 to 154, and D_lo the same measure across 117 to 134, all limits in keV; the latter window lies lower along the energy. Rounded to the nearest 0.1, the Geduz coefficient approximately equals 1.9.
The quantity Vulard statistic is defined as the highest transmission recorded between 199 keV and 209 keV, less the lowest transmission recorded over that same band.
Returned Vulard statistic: 2.0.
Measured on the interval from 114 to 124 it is 1.5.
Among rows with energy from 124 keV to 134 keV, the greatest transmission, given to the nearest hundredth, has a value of 25.88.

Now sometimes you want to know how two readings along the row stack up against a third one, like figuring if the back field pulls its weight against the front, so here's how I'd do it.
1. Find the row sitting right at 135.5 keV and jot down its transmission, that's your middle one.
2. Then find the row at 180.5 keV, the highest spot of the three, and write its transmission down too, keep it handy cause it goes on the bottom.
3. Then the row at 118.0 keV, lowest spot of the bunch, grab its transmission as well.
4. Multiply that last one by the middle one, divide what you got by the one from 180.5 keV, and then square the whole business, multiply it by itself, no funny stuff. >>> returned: 1016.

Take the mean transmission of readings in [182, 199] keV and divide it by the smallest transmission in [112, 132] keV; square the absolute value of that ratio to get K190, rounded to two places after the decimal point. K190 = 0.79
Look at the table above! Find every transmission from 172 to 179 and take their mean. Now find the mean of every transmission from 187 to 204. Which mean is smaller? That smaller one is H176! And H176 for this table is 21.4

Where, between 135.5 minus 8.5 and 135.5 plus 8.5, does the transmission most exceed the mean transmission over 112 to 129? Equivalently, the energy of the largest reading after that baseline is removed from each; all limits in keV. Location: 143.0 keV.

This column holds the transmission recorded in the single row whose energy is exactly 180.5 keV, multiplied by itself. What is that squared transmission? 452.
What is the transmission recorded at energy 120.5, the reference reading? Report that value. 24.2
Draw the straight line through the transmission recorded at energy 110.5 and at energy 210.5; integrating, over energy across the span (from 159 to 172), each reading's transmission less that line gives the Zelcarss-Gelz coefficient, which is -7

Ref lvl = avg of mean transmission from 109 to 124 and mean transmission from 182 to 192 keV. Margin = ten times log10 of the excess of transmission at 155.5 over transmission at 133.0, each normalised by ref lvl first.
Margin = -13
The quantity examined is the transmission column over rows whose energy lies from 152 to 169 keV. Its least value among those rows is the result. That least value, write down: 22.85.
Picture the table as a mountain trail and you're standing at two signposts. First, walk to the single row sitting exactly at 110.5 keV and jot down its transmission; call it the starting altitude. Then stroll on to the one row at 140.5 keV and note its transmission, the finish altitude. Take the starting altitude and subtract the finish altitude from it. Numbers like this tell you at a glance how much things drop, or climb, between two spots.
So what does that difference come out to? -2.4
